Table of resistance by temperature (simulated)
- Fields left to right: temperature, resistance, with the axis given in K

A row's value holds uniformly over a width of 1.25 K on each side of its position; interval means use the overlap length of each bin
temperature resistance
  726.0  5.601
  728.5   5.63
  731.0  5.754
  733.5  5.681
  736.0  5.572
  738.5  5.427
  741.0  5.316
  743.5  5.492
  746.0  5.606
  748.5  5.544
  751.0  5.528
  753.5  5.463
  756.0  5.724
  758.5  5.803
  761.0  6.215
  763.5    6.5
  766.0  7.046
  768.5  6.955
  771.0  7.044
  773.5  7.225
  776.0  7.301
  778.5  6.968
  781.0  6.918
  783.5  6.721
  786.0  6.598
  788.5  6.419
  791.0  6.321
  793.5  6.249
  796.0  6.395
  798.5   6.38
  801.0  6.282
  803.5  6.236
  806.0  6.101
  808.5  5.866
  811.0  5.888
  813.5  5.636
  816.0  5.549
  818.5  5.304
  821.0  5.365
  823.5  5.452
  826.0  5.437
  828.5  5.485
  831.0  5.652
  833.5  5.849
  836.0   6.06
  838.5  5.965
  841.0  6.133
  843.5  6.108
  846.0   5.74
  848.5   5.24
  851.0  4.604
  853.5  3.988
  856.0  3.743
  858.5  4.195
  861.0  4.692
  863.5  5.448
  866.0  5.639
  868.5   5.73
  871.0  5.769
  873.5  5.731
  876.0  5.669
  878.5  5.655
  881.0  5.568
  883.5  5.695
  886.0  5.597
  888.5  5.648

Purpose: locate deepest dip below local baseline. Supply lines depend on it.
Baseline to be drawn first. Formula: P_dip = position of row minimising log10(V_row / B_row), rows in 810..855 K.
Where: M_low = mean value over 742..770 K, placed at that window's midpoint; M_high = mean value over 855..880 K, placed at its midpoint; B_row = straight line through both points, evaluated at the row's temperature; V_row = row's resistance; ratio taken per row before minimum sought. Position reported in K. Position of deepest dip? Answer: 853.5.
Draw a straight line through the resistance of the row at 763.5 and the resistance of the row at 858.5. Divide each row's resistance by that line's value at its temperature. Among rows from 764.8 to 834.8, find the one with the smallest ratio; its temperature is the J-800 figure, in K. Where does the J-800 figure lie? 818.5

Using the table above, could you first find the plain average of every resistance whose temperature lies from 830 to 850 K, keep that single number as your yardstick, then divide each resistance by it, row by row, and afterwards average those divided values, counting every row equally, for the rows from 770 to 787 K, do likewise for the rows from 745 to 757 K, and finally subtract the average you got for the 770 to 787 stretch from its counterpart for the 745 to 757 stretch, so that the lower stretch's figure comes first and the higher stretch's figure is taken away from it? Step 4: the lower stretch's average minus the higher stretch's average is -0.24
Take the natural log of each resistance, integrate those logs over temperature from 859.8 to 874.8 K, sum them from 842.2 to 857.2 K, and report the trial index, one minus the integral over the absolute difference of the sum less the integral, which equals -0.59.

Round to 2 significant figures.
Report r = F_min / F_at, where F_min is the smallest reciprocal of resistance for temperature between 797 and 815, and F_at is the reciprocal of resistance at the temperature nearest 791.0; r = 0.99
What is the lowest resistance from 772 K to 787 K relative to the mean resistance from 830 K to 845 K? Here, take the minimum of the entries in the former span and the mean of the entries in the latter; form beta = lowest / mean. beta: 1.11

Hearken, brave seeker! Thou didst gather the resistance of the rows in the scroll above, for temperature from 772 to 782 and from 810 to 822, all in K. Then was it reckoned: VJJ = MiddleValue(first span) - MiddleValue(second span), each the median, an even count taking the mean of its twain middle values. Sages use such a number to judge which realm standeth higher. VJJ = 1.55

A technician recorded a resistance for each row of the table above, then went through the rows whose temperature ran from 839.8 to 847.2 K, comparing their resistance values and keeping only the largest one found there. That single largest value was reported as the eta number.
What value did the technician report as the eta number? 6.133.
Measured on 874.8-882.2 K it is 5.669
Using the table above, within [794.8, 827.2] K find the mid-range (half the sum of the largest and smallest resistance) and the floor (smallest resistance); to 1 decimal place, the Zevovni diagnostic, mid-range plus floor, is 11.2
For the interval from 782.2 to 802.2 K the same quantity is 12.7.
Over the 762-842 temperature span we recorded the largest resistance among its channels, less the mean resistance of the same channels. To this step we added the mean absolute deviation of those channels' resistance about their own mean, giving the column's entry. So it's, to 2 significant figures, 1.6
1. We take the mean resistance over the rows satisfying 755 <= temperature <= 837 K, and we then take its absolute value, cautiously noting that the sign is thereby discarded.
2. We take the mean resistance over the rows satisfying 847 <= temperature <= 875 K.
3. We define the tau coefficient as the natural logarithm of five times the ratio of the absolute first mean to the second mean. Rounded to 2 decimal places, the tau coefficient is 1.83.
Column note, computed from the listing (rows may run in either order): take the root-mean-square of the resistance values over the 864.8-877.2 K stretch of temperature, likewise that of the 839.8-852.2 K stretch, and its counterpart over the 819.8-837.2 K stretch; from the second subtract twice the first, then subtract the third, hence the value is -11.4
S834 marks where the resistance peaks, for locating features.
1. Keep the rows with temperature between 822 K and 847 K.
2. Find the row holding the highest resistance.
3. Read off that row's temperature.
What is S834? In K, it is 841.0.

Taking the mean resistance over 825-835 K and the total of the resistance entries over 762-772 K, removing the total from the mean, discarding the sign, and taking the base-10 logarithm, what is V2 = 1.341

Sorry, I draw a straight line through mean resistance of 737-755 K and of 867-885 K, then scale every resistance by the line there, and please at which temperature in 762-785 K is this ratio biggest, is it 776.0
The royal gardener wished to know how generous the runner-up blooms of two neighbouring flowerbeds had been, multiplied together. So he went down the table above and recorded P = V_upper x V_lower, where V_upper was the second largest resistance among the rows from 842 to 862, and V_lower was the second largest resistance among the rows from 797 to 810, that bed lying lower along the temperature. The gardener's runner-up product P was 36.1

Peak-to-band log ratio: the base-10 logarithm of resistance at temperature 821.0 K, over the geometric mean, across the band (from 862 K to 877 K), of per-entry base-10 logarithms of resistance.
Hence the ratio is 0.97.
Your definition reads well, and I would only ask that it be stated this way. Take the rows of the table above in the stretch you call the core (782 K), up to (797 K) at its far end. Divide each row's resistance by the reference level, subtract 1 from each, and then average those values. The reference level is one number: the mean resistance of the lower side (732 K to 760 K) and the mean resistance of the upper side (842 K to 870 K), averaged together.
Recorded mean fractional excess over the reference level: 0.22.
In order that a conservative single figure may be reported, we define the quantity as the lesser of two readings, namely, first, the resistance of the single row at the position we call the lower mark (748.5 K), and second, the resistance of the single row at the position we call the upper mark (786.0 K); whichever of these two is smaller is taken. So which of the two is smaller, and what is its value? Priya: 5.54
